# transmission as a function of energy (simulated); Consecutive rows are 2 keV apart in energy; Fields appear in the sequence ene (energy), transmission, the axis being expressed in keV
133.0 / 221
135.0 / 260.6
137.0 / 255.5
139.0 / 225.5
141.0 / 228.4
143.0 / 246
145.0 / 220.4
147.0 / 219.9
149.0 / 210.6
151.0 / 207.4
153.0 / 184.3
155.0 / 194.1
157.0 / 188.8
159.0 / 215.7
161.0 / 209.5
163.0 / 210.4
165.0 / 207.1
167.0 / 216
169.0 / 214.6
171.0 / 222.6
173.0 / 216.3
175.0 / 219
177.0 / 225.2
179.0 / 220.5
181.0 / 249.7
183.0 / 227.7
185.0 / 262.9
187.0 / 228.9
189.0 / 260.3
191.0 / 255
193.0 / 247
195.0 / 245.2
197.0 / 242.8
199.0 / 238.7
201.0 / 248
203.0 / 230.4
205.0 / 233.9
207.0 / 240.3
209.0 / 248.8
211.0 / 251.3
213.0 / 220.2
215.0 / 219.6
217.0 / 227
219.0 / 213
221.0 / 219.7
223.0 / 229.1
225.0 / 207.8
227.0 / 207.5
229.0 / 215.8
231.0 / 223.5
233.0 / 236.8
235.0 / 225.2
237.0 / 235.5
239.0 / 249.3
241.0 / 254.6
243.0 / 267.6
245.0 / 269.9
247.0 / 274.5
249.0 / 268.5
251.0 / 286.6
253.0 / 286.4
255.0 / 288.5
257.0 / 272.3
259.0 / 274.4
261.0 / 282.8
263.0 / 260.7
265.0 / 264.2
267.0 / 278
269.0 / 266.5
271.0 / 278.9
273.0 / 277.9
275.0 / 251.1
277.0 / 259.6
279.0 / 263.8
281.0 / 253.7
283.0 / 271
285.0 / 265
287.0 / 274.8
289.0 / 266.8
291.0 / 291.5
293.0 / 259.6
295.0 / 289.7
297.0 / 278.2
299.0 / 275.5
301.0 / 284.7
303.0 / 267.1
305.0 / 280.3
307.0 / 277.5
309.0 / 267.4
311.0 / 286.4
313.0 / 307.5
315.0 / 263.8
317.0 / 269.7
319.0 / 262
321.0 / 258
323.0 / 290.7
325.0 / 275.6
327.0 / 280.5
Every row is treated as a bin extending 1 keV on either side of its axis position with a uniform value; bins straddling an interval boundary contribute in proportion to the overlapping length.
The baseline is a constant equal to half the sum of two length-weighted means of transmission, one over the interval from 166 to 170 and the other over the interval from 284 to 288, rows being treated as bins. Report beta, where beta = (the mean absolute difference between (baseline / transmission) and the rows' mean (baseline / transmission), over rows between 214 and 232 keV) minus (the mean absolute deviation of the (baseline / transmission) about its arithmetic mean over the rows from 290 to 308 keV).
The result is 0.009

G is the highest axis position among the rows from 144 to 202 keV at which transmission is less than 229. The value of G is 187.0 keV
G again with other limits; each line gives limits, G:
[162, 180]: 179.0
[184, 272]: 235.0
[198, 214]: 213.0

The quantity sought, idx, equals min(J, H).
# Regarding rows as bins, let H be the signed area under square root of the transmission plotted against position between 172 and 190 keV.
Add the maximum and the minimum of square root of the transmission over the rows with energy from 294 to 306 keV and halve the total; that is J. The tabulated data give 16.7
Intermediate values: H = 275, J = 16.7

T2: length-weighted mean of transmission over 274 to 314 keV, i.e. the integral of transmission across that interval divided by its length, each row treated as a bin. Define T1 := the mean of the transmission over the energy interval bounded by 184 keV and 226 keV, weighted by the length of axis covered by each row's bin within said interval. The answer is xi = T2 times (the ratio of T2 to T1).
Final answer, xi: 316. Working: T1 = 237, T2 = 274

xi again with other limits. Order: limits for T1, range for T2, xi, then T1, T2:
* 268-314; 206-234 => 186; 274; 226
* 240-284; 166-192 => 199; 271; 232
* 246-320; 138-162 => 165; 274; 213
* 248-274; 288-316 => 281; 276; 278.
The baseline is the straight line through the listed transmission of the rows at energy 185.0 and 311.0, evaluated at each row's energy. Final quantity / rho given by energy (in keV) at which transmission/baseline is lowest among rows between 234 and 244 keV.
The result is 235.0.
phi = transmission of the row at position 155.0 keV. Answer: 194.1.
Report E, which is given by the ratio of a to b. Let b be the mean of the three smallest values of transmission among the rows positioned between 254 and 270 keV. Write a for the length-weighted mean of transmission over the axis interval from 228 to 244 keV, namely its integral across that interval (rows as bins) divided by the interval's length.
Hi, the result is 0.90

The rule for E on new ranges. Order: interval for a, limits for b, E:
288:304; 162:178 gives 1.31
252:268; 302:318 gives 1.04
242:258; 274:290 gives 1.09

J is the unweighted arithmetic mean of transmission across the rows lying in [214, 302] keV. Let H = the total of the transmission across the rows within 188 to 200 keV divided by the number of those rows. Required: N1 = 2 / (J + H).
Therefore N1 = 0.0040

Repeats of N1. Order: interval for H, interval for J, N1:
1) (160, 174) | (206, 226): 0.0045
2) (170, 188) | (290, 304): 0.0039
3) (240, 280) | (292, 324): 0.0037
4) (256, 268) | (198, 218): 0.0039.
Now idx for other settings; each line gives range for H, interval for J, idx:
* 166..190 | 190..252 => 15.7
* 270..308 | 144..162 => 14.2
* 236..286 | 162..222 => 15.3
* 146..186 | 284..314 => 16.8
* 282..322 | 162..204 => 15.3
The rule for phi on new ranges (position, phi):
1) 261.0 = 282.8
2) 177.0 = 225.2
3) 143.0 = 246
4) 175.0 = 219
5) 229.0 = 215.8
